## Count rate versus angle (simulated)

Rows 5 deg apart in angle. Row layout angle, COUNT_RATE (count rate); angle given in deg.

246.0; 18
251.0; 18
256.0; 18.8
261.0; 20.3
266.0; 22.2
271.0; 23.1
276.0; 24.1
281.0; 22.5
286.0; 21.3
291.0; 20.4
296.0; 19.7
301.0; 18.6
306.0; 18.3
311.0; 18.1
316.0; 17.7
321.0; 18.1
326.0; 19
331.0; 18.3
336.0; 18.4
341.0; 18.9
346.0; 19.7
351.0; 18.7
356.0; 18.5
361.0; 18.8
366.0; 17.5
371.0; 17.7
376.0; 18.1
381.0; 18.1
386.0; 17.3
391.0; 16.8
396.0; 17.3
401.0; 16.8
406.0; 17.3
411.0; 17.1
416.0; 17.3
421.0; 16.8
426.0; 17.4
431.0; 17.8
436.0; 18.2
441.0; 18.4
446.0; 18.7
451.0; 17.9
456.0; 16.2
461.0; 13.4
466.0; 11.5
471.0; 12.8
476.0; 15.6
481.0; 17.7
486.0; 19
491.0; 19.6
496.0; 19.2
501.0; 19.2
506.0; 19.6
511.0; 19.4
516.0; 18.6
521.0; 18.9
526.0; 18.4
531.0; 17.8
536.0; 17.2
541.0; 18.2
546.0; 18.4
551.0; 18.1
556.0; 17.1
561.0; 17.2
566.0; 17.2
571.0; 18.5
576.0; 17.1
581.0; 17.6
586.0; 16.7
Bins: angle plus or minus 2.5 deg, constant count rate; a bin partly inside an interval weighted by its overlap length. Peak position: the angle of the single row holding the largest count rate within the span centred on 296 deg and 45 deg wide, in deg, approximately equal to 276.0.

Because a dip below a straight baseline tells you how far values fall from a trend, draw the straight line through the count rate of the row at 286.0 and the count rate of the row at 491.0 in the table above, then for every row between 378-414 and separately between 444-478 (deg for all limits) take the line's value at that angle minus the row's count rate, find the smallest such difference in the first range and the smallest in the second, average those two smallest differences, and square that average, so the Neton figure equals 3.4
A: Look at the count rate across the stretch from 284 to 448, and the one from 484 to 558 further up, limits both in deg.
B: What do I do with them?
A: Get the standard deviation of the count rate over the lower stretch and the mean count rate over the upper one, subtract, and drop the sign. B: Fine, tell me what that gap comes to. 17.6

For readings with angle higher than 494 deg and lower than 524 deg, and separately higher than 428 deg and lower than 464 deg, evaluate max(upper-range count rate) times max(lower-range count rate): 367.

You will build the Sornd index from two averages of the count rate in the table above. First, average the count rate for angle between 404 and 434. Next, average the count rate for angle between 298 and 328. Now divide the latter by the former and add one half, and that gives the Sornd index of 1.56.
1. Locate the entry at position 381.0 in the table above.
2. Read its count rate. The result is 18.1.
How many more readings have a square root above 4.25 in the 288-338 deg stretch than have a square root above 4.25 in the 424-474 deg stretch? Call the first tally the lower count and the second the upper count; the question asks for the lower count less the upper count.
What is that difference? 6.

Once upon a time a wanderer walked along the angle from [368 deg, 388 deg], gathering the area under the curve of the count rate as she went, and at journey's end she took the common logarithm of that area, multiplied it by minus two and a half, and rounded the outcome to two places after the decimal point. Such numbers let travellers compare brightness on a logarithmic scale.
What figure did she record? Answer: -6.38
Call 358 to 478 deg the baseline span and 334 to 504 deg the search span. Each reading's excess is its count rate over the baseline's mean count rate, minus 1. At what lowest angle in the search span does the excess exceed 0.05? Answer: 336.0 deg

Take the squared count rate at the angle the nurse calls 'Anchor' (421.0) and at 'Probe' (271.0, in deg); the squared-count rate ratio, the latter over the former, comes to 1.9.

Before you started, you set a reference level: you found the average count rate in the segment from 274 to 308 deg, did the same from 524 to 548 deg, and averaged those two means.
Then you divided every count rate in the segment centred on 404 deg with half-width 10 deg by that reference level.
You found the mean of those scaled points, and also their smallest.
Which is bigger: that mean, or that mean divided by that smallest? 1.02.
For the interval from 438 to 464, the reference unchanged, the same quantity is 1.26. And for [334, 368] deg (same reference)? 1.07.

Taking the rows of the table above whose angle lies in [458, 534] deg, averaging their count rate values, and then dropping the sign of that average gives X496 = 17.4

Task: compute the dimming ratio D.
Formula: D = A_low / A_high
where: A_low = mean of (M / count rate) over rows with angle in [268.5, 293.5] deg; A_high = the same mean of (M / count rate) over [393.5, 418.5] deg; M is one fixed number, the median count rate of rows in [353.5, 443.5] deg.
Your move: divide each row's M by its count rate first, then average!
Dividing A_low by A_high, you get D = 0.77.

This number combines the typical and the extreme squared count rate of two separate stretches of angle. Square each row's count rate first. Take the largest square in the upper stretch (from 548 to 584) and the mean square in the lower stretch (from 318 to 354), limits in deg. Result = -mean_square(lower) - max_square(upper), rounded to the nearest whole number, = -693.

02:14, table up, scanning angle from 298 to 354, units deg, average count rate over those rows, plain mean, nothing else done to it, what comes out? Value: 18.5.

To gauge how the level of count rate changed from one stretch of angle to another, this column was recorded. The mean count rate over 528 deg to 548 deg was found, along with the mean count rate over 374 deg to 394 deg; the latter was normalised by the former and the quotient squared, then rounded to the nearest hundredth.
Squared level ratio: 0.96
